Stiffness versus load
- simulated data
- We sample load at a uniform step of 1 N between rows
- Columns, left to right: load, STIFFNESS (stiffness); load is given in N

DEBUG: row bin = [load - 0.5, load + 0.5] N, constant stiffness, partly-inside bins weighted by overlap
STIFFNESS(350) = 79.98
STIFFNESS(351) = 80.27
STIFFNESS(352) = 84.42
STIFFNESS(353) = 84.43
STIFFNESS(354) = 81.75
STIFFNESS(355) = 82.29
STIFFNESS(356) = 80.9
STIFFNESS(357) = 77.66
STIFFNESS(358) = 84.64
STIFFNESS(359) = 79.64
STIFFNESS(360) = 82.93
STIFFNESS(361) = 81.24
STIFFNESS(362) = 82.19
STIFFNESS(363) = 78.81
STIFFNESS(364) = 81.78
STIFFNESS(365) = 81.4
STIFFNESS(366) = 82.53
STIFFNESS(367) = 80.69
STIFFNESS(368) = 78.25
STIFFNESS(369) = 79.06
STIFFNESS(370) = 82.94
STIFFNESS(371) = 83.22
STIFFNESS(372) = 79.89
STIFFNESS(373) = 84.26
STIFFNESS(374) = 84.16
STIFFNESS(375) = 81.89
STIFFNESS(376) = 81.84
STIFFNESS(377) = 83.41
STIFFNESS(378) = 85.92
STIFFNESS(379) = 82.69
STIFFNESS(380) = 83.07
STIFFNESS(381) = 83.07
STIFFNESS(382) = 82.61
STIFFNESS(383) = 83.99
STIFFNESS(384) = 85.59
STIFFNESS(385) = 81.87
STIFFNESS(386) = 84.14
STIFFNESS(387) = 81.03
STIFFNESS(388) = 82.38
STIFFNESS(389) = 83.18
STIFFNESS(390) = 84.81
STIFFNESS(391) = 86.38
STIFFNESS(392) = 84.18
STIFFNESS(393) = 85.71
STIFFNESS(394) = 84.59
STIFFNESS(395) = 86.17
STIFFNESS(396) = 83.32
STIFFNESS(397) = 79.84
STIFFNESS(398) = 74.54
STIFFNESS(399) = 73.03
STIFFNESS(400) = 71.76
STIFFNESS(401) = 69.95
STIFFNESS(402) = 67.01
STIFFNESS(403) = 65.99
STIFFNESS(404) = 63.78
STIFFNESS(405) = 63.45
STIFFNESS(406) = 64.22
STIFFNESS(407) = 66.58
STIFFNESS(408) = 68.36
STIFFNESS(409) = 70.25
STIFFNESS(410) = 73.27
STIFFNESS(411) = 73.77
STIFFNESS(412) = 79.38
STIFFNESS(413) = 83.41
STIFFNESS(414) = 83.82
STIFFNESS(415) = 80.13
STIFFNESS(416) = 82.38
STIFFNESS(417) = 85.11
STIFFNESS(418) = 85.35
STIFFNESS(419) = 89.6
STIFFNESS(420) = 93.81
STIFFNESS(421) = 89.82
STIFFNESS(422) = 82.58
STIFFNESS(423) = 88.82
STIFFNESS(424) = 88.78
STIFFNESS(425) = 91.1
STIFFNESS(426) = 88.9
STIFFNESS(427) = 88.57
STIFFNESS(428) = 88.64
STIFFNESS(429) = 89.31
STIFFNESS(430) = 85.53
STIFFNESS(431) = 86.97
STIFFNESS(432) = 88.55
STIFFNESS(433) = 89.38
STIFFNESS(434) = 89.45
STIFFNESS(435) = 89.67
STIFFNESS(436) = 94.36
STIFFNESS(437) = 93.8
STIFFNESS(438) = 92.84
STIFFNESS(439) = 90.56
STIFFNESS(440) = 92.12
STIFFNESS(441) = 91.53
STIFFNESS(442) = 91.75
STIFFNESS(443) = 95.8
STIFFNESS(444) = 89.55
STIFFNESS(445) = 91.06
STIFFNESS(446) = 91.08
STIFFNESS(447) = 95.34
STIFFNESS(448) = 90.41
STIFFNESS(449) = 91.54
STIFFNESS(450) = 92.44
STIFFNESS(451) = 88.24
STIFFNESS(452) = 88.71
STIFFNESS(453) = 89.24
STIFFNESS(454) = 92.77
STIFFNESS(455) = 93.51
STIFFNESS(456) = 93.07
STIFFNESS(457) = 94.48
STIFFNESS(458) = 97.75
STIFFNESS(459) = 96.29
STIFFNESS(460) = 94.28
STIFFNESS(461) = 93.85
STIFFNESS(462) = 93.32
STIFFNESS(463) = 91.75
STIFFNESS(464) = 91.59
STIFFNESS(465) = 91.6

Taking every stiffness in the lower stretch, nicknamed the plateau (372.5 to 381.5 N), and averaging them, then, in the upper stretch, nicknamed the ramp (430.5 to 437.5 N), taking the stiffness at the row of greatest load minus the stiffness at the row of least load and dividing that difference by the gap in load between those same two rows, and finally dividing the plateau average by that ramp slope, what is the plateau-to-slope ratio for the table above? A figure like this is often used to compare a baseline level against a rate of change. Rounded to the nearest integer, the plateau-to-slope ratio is 73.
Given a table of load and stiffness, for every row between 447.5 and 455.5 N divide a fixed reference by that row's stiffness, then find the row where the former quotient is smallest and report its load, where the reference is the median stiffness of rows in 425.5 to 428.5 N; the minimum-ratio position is 455 N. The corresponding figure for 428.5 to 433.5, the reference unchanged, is 433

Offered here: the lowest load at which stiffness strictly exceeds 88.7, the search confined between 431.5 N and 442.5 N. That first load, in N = 433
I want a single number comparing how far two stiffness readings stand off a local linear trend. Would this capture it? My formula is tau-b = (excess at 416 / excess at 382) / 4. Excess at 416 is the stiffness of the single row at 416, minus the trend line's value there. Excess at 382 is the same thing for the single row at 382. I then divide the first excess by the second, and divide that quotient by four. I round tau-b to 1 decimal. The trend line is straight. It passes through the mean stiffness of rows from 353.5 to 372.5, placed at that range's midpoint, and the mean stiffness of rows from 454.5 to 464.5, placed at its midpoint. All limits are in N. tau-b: 1.4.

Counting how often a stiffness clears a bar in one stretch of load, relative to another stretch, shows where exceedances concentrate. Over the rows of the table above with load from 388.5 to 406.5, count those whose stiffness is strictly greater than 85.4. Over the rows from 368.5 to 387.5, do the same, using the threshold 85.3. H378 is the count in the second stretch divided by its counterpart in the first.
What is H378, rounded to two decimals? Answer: 0.67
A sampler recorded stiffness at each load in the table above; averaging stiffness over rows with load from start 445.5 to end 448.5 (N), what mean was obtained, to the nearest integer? 92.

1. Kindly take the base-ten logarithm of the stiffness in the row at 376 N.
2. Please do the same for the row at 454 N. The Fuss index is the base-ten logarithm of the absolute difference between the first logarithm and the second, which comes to -1.3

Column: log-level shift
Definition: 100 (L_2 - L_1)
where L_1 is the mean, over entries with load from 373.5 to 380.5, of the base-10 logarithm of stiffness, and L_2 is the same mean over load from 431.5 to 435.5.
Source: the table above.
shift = 3.0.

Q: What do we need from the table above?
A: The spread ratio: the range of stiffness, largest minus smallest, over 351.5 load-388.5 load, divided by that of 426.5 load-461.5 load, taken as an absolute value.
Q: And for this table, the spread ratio 0.68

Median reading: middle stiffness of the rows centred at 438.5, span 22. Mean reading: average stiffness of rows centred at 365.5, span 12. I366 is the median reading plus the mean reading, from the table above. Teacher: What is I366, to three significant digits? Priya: 172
